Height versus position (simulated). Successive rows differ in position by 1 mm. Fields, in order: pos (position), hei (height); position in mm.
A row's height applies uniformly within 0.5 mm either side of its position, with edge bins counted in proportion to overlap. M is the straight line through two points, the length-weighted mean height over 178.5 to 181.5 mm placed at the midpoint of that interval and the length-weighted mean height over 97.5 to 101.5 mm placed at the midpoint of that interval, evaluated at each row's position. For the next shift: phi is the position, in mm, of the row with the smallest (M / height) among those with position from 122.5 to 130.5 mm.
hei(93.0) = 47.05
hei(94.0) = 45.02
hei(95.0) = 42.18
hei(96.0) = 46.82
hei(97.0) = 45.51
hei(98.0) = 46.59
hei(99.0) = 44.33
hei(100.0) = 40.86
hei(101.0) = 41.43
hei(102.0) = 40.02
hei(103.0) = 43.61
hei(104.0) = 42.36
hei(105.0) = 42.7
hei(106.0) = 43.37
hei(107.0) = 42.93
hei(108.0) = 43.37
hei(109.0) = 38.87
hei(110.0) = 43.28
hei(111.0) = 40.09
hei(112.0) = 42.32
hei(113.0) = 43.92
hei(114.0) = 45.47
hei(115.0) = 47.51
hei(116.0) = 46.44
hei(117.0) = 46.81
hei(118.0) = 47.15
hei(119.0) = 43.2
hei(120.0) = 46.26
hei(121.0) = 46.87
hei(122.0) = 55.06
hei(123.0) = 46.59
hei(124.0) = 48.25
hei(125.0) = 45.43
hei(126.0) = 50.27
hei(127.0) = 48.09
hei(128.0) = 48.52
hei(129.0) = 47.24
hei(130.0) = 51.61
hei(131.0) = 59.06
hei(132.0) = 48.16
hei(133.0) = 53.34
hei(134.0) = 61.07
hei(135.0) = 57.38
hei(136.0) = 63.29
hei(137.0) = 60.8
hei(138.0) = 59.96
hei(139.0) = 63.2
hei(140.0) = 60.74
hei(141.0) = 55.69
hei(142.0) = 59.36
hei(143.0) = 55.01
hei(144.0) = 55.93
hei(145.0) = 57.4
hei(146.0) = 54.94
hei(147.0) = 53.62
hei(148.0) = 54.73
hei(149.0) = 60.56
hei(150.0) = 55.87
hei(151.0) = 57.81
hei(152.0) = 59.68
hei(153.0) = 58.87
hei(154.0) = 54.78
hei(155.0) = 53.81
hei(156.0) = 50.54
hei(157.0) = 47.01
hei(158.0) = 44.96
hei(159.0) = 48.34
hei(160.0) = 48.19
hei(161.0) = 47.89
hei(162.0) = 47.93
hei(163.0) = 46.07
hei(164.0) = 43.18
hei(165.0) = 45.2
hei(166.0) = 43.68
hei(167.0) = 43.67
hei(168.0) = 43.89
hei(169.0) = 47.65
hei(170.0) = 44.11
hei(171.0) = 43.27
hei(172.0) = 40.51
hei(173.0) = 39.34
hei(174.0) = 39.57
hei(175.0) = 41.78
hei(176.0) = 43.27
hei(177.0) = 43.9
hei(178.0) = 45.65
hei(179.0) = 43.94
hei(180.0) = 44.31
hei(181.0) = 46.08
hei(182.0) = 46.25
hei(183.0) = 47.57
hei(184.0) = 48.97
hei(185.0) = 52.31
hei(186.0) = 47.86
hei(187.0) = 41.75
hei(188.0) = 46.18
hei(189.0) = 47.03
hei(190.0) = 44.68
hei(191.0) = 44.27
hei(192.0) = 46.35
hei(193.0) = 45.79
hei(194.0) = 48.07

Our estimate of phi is 130.0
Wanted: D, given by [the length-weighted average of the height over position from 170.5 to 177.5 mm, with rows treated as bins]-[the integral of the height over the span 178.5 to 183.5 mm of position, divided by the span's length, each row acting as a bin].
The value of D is -4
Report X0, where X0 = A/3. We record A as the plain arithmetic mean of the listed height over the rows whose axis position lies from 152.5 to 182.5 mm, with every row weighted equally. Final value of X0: 15.3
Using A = 46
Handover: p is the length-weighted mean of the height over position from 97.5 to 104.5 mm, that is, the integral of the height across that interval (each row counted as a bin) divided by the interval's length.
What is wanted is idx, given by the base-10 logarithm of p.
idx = 1.63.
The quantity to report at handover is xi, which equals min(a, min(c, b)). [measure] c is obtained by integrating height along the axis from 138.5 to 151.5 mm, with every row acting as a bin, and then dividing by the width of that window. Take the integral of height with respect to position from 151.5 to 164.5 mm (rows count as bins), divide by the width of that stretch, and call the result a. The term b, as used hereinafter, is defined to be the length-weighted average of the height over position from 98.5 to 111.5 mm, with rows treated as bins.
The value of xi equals 42.1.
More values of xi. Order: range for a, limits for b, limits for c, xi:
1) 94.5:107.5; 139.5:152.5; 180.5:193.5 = 43.3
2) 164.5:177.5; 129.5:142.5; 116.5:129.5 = 43.1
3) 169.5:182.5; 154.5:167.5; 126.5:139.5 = 43.2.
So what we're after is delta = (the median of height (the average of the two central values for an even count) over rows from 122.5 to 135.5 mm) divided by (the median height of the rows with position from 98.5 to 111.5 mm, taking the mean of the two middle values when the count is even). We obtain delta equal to 1.14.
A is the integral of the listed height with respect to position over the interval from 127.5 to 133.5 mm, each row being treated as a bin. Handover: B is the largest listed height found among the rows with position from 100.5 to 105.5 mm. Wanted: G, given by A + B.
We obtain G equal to 352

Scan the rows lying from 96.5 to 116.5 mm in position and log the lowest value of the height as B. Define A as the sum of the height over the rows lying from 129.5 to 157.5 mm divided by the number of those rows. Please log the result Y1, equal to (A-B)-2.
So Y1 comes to 16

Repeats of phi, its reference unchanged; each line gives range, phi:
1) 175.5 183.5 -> 183.0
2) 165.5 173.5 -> 169.0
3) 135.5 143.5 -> 136.0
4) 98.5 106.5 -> 99.0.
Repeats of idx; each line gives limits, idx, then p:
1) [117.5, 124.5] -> 1.68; 47.6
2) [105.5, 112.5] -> 1.62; 42.0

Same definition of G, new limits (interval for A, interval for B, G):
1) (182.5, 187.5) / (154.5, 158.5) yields 292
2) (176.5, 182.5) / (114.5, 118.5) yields 318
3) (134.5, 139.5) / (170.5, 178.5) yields 350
